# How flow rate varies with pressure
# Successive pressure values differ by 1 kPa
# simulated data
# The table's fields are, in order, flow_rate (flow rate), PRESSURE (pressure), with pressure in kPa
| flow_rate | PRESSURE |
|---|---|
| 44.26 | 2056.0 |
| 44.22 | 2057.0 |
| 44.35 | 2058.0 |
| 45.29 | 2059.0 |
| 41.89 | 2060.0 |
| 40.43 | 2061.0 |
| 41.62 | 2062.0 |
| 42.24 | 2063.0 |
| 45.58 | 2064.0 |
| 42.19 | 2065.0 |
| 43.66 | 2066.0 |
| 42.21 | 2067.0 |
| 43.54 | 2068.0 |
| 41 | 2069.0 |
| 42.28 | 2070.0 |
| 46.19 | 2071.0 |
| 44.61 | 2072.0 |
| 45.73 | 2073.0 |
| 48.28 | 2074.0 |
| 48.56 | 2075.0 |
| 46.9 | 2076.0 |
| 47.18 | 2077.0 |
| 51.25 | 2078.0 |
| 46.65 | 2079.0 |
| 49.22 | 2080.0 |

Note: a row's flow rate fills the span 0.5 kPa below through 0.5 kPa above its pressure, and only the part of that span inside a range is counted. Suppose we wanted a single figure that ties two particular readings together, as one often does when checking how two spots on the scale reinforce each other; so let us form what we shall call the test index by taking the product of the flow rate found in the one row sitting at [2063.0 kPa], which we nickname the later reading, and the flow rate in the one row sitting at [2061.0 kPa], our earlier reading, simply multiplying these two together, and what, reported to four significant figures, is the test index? 1708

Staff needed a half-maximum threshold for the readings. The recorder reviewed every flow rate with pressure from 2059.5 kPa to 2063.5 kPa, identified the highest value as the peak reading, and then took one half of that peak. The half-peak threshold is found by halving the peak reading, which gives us 21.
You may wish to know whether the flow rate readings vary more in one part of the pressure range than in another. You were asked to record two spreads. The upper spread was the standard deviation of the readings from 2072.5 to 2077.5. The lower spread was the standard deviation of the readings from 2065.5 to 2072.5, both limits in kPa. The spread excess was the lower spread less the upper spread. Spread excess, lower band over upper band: 0.6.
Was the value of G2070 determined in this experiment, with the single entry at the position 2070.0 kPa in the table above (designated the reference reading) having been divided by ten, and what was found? 4.2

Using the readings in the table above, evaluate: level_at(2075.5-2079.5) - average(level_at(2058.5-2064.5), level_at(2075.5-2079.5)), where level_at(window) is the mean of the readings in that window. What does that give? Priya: 2.6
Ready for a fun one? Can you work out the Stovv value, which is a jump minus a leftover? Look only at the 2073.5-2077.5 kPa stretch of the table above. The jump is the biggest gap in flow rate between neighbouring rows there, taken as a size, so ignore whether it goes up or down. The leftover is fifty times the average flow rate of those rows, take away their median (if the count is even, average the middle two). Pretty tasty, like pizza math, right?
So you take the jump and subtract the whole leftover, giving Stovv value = -2337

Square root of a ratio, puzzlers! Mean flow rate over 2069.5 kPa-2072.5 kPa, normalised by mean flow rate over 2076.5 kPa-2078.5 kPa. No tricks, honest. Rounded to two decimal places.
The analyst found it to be 0.95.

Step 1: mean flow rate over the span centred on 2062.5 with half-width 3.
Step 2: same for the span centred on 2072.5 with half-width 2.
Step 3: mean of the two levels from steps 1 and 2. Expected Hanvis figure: 44.3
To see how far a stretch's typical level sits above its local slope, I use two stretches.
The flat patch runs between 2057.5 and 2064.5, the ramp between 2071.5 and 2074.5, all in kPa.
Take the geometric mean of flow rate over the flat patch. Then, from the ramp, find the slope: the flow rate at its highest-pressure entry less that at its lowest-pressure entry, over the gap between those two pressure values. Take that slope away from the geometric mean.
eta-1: 41.2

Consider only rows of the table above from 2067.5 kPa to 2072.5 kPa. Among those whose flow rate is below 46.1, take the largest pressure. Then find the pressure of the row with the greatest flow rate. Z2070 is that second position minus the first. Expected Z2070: -1 kPa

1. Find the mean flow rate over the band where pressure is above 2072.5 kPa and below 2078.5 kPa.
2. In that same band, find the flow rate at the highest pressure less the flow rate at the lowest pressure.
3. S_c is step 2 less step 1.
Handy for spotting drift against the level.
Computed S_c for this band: -42.5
